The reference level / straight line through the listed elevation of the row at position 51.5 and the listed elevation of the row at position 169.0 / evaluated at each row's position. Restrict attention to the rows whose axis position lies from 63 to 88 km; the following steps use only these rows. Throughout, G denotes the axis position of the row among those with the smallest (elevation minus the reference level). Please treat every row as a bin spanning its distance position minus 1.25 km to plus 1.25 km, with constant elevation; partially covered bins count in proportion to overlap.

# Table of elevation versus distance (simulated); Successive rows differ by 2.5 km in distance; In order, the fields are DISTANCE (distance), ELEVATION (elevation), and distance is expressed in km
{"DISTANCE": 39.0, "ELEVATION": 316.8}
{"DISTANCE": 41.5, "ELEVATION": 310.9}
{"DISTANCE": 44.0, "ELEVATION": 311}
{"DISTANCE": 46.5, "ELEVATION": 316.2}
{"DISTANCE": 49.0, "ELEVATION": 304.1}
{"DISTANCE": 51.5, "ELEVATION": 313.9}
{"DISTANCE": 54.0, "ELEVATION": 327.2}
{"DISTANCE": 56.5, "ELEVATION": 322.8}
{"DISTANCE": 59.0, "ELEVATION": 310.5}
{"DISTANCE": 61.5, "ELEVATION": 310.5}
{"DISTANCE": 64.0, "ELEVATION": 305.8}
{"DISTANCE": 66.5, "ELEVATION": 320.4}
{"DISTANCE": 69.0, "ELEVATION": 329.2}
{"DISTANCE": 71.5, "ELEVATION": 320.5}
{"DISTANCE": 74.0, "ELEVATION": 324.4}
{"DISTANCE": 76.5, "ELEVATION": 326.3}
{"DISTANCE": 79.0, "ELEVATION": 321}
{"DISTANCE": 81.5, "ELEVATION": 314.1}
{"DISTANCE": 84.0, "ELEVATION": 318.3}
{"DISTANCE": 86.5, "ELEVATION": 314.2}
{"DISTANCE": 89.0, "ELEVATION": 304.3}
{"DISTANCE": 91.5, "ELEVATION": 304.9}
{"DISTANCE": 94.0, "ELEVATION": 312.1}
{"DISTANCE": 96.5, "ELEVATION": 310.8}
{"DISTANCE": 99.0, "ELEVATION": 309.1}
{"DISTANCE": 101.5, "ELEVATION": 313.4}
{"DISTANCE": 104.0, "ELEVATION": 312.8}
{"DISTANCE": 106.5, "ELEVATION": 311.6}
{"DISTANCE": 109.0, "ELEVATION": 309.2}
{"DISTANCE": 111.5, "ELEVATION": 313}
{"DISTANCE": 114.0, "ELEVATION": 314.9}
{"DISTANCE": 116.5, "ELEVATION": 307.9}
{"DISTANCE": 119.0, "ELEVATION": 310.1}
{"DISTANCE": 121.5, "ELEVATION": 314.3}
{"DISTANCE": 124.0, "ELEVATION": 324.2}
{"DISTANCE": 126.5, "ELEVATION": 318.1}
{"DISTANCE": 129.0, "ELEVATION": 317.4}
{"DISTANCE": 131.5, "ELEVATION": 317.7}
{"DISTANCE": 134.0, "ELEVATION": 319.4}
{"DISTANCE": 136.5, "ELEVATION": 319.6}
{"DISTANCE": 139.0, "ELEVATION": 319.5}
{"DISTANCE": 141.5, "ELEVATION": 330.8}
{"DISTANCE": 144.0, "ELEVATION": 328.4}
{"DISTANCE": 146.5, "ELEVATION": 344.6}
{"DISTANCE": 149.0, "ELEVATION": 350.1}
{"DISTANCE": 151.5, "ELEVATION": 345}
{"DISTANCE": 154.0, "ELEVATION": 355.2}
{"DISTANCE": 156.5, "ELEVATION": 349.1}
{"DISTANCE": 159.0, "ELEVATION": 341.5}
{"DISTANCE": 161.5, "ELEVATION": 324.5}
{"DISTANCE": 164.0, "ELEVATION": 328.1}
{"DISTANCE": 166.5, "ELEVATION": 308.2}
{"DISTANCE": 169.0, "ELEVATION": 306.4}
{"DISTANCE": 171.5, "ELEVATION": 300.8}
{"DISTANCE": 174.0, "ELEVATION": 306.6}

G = 64.0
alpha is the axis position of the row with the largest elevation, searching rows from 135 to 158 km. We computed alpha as 154.0 km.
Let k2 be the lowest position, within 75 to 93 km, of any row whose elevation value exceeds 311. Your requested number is 76.5 km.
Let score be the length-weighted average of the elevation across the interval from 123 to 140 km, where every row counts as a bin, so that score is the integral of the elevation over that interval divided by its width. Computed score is 319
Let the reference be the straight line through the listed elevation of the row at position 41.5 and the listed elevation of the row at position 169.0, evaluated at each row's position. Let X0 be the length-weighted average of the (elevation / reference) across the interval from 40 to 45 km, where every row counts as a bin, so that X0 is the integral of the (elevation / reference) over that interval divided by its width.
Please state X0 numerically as 1.00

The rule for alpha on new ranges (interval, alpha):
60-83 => 69.0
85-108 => 86.5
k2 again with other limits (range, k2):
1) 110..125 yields 111.5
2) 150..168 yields 151.5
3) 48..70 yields 51.5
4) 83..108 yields 84.0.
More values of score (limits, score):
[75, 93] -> 315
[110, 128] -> 315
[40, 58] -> 315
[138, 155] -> 339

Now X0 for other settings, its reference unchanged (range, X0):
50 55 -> 1.03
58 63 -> 1.00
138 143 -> 1.06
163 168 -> 1.03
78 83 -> 1.03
